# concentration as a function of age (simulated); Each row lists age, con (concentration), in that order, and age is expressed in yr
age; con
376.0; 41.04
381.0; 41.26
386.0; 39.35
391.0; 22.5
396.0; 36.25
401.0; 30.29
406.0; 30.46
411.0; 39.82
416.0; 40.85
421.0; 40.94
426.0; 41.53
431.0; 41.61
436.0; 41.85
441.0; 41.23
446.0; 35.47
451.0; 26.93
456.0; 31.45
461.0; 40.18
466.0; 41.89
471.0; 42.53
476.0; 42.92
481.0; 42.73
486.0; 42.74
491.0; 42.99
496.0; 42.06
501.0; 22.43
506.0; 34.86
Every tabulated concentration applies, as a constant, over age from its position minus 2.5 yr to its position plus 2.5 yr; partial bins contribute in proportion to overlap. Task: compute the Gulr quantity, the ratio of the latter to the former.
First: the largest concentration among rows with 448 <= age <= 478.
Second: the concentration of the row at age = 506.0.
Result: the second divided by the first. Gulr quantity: 0.81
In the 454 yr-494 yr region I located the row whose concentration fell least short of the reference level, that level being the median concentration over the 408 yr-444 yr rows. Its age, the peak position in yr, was 491.0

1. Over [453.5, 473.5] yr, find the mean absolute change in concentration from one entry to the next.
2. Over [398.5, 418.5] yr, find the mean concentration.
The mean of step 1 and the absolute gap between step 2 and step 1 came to 17.7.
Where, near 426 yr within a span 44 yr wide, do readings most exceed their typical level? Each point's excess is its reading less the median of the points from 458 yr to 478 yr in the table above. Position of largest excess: 436.0 yr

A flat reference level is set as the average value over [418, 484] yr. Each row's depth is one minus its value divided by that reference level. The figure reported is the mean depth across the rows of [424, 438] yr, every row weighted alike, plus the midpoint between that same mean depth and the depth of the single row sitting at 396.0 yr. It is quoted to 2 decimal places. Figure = -0.05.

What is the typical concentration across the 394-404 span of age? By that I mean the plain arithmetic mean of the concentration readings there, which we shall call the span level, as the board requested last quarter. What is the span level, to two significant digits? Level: 33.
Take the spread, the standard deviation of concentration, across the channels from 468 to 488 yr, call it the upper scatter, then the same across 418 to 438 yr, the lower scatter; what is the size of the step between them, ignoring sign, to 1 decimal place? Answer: 0.2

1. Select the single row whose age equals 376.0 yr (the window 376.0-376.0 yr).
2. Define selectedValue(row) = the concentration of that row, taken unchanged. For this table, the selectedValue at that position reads 41.04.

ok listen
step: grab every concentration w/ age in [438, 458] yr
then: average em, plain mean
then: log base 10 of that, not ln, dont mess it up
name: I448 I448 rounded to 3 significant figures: 1.53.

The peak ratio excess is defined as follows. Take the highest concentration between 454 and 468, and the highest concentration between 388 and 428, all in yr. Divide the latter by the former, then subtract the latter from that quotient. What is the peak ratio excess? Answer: -40.5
